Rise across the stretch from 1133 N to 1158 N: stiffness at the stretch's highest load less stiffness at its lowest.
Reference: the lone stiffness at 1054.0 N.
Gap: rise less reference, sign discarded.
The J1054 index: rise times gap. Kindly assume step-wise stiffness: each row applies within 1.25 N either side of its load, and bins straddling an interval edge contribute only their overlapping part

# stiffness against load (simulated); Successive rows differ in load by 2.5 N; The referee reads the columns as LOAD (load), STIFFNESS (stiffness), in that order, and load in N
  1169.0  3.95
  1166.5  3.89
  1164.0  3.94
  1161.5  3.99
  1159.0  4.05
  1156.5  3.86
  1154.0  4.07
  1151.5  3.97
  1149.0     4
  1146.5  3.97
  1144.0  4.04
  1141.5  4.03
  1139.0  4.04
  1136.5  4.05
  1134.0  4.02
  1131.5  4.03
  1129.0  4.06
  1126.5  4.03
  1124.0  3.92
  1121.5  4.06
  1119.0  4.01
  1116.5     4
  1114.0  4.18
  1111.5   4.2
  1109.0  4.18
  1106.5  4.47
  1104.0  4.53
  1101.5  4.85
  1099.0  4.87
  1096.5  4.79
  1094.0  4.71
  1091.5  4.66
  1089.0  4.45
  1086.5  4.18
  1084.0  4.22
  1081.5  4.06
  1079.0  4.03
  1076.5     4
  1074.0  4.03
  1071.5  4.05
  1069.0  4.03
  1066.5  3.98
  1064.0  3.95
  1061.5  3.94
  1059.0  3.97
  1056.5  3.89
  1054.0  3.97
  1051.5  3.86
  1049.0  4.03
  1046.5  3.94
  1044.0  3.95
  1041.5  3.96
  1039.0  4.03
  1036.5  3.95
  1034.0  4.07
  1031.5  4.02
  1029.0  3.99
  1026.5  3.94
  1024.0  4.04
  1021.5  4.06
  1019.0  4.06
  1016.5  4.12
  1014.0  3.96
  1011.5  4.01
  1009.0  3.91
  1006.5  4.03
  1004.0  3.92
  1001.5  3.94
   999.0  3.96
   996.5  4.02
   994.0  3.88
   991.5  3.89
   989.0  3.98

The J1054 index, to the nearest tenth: -0.7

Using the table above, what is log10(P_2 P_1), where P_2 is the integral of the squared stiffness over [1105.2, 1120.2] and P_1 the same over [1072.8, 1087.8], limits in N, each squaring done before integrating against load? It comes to 4.82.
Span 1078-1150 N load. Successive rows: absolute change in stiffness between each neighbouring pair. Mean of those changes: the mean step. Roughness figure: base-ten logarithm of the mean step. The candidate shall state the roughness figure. -1.1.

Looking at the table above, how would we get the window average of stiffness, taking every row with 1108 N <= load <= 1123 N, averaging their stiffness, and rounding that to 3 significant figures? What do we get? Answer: 4.10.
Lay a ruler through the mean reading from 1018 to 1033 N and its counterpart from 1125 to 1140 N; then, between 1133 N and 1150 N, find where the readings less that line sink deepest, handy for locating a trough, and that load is 1146.5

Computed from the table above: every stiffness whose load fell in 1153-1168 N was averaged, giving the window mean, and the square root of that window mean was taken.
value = 1.99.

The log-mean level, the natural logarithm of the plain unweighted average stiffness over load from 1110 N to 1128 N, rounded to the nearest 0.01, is 1.40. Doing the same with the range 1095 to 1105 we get 1.56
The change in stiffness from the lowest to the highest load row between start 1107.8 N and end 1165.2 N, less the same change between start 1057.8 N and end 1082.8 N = -0.3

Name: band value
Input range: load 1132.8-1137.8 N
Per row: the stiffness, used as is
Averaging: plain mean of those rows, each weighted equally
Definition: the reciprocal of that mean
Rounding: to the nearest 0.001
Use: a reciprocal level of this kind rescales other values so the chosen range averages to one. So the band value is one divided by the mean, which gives 0.248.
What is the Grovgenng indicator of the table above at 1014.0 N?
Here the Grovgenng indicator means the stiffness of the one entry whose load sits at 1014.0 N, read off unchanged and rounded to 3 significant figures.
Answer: 3.96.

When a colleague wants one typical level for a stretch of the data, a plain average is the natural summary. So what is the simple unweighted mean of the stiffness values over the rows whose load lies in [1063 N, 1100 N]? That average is 4.27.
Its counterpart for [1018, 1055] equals 3.99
